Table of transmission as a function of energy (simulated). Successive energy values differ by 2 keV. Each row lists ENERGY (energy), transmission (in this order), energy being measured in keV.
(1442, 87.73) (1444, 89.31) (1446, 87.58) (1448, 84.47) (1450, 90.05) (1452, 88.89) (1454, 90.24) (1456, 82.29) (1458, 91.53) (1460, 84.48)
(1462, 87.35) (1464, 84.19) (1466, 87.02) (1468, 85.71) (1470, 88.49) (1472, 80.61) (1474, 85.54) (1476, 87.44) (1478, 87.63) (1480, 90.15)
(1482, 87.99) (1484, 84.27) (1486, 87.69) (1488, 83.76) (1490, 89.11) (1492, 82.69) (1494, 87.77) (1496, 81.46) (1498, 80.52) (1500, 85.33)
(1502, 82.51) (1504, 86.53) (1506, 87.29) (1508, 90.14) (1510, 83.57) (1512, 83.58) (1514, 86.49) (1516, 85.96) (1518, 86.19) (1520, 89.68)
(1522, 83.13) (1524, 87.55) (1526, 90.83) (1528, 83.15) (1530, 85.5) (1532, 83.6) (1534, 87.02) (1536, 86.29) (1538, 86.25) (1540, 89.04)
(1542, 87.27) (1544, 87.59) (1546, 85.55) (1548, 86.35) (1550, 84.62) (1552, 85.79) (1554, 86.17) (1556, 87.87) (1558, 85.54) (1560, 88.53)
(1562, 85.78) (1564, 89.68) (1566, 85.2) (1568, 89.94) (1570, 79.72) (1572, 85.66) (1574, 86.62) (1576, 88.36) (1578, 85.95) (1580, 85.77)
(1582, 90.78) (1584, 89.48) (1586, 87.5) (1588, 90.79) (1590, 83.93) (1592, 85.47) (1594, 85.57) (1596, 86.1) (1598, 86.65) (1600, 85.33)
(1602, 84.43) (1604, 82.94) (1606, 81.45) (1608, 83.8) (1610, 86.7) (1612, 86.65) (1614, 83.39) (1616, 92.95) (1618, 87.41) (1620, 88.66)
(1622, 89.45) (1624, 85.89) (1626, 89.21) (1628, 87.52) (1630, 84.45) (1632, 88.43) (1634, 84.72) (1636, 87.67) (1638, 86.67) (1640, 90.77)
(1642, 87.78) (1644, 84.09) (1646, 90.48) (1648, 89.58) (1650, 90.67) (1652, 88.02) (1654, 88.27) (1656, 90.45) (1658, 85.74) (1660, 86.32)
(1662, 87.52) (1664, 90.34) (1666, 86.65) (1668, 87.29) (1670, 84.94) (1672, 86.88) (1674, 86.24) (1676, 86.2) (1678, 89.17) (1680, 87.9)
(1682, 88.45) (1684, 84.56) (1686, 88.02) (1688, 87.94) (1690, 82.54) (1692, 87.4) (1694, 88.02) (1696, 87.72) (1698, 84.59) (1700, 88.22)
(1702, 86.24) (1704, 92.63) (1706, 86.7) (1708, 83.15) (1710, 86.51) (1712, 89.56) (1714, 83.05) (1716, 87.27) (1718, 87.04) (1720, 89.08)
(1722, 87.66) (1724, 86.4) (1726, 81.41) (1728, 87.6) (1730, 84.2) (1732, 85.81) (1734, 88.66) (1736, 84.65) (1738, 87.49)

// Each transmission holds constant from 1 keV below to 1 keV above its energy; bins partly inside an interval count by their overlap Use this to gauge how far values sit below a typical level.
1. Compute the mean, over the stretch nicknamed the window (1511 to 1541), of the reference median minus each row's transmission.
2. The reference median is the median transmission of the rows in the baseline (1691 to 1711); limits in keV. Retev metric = 0.8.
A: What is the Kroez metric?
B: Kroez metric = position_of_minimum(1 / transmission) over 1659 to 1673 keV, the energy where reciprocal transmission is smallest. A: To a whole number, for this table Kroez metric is 1664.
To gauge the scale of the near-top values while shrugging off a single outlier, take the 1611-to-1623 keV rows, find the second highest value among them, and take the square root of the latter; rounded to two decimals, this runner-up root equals 9.46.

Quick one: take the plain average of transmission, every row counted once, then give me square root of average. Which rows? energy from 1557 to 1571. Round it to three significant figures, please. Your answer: 9.29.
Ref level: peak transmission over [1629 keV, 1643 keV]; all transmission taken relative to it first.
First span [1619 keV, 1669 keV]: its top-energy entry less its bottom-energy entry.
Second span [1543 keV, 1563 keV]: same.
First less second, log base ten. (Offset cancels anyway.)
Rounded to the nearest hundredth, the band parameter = -0.36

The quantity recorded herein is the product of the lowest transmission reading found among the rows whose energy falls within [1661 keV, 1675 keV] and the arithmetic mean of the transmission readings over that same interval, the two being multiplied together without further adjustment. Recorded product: 7400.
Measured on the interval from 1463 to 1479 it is 6919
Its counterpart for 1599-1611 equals 6851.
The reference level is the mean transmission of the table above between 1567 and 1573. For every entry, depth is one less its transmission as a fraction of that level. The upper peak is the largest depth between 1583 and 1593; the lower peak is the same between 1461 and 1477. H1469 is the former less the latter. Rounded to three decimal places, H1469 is -0.039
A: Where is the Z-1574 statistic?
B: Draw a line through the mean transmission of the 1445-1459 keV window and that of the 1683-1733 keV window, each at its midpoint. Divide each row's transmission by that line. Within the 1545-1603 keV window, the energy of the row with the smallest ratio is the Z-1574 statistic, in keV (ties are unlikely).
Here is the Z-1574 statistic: 1570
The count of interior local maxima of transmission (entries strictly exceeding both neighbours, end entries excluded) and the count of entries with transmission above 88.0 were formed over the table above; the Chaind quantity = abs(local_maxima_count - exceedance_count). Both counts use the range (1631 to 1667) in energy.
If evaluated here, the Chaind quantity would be 3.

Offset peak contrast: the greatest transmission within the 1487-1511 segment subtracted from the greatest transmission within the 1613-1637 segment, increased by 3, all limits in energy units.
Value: 5.8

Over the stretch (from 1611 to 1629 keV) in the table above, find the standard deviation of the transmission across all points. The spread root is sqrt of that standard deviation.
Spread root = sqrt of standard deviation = 1.6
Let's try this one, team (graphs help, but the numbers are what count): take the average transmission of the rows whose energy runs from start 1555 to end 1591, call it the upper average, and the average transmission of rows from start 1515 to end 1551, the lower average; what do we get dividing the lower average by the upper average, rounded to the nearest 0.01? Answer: 0.99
